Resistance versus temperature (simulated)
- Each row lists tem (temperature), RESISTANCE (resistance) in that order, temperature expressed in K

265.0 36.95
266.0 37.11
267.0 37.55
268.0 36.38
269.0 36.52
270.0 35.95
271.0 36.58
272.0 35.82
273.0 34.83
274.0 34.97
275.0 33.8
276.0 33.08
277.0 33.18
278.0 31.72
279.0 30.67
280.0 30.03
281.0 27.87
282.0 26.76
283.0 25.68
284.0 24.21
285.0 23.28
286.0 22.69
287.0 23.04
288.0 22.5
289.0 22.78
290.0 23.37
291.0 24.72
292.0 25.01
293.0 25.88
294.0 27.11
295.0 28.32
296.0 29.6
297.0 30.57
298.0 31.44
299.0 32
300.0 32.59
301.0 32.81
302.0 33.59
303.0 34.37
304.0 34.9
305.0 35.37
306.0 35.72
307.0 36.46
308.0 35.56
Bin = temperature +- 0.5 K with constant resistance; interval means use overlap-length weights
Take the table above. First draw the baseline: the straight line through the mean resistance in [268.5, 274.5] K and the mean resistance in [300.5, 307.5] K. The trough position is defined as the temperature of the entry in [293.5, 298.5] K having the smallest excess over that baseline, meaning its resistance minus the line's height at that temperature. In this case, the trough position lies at 294.0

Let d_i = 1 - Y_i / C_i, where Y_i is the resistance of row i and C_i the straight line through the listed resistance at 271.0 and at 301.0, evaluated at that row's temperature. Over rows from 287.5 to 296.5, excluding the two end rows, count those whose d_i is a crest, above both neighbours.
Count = 0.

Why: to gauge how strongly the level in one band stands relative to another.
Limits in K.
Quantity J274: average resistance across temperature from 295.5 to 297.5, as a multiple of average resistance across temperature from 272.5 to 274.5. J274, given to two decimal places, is 0.86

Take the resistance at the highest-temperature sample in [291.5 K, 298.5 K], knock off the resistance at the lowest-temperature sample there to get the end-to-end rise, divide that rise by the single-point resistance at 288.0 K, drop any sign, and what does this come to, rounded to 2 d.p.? 0.29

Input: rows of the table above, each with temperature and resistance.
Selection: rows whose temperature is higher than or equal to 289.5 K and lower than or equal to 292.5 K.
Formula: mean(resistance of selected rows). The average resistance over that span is 24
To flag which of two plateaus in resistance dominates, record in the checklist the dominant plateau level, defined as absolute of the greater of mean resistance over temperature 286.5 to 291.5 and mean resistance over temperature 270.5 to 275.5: 35.2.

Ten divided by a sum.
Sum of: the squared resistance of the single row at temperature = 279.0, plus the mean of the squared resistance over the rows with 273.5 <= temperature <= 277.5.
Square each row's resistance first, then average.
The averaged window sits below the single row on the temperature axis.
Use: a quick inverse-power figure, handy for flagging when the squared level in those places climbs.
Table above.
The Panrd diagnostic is 0.0048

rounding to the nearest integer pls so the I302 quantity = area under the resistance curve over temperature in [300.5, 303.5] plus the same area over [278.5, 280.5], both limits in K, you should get 161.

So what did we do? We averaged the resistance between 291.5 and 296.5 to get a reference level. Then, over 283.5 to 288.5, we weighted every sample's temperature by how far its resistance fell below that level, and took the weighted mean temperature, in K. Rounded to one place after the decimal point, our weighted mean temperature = 286.2 K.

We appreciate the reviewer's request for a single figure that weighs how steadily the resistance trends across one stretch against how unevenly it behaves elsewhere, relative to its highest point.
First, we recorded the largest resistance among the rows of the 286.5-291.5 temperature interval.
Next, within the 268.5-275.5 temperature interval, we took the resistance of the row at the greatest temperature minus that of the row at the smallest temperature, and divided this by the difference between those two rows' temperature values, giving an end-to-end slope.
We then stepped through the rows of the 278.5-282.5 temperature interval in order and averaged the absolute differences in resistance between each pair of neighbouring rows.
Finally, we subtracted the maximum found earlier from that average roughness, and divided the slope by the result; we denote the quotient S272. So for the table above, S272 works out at 0.019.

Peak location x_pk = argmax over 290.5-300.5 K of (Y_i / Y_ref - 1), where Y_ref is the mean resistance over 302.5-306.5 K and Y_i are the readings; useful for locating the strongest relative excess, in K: 300.0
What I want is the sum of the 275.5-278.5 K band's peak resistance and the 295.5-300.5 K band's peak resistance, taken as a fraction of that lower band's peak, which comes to 1.98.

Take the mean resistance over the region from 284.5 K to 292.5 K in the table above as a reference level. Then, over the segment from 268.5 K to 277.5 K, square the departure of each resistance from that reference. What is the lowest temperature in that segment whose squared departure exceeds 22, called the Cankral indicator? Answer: 269.0 K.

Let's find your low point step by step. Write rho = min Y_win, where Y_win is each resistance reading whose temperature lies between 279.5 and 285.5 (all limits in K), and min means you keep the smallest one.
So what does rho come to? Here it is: 23.28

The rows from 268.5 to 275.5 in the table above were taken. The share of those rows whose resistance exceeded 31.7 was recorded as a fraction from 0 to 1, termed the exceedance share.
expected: 1.0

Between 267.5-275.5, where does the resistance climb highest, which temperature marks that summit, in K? 271.0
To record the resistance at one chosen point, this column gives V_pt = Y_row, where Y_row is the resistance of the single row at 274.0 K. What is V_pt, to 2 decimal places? 34.97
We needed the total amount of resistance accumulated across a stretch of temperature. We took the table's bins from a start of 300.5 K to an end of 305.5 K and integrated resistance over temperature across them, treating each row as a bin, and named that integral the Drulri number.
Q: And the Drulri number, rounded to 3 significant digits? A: 171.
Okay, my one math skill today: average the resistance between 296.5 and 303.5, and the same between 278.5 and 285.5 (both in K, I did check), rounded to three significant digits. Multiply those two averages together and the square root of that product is 29.6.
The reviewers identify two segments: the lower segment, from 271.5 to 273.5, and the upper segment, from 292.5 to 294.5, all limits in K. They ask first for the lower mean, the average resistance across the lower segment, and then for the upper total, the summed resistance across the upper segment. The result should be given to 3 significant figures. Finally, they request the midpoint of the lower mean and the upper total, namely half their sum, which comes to 44.2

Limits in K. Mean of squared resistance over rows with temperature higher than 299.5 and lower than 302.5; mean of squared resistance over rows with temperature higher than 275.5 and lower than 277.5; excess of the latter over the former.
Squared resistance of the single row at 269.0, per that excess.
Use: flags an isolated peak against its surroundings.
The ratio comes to 154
